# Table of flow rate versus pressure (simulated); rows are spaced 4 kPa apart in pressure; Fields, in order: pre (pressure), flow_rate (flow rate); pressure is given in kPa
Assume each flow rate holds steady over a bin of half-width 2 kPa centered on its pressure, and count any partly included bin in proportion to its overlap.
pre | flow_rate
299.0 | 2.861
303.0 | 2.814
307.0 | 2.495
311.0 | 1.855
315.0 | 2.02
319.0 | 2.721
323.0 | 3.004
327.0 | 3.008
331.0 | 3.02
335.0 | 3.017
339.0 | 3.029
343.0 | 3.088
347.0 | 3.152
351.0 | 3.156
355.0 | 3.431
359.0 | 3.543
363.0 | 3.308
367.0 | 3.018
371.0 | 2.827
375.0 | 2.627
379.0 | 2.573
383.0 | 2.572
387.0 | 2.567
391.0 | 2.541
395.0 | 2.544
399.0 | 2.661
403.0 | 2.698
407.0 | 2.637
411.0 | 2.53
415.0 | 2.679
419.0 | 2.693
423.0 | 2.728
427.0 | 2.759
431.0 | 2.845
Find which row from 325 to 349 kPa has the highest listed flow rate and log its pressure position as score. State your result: 347.0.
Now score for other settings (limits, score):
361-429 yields 363.0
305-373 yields 359.0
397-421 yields 403.0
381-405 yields 403.0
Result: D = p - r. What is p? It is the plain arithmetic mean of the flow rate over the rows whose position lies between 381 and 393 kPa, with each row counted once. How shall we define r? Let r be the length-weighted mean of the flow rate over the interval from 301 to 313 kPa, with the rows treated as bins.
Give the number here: 0.2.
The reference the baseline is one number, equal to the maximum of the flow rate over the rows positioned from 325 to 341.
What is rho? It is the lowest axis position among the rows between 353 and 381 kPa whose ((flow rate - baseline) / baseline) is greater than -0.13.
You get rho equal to 355.0 kPa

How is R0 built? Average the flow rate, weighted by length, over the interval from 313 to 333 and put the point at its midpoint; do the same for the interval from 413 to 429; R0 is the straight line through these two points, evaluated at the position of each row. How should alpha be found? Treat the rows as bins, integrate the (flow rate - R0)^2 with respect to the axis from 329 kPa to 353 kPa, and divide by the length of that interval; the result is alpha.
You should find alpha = 0.11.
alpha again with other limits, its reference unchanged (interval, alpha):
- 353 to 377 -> 0.26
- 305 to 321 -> 0.36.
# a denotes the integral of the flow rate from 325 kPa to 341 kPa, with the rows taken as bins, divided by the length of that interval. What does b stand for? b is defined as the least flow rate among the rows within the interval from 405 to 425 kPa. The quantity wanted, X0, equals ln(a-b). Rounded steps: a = 3.0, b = 2.53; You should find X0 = -0.7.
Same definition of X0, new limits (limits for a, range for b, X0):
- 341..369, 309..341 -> 0.3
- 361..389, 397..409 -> -1.9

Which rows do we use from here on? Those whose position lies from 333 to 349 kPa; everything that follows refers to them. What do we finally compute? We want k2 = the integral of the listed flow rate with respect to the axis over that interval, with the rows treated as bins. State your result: 49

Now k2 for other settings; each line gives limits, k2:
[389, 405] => 42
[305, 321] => 36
